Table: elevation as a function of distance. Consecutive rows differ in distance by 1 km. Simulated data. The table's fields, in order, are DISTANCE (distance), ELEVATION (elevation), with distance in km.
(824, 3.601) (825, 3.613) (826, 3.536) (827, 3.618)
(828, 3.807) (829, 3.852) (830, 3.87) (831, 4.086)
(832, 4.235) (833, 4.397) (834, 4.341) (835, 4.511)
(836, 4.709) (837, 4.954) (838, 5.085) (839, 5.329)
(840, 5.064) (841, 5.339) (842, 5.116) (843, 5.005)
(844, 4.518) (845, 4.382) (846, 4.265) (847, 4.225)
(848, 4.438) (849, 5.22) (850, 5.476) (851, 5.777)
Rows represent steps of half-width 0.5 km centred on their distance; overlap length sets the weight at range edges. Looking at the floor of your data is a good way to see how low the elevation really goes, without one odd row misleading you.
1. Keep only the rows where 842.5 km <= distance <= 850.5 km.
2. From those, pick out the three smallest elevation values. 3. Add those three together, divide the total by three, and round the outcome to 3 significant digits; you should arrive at 4.29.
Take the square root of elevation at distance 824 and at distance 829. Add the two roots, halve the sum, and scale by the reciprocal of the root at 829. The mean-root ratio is 0.98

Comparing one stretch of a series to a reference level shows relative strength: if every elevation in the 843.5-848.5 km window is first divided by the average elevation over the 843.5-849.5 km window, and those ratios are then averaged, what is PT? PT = 0.97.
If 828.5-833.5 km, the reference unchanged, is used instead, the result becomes 0.91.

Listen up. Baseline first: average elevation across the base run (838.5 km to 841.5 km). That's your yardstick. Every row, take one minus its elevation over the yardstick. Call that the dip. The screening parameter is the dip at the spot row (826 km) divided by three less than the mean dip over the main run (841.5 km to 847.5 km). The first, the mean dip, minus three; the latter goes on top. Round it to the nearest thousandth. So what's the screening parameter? -0.113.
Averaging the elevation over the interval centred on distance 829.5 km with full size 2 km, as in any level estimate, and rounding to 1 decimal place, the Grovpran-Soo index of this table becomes 3.9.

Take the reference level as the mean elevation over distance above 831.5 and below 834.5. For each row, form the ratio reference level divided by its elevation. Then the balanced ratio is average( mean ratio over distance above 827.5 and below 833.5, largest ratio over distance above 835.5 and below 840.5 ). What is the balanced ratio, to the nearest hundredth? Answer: 1.00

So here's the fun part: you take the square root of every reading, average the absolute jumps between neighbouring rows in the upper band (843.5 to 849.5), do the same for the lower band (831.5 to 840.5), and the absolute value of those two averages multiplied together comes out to 0.0025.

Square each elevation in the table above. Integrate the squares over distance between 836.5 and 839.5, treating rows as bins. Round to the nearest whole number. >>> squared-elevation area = 79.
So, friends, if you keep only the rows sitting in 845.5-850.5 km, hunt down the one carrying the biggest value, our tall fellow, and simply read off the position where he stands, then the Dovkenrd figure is 850 km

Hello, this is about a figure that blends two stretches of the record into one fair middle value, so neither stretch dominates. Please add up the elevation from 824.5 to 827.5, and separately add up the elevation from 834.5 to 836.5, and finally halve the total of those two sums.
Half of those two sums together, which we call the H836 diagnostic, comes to 10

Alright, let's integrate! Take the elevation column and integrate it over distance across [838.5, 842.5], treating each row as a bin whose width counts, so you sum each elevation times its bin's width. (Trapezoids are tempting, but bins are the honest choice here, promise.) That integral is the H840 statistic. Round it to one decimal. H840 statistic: 20.8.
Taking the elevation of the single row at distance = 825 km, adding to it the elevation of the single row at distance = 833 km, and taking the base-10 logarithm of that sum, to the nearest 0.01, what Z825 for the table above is 0.90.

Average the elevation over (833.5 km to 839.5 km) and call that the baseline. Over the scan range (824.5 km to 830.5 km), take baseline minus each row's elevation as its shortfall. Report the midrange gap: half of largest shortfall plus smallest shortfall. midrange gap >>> 1.1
